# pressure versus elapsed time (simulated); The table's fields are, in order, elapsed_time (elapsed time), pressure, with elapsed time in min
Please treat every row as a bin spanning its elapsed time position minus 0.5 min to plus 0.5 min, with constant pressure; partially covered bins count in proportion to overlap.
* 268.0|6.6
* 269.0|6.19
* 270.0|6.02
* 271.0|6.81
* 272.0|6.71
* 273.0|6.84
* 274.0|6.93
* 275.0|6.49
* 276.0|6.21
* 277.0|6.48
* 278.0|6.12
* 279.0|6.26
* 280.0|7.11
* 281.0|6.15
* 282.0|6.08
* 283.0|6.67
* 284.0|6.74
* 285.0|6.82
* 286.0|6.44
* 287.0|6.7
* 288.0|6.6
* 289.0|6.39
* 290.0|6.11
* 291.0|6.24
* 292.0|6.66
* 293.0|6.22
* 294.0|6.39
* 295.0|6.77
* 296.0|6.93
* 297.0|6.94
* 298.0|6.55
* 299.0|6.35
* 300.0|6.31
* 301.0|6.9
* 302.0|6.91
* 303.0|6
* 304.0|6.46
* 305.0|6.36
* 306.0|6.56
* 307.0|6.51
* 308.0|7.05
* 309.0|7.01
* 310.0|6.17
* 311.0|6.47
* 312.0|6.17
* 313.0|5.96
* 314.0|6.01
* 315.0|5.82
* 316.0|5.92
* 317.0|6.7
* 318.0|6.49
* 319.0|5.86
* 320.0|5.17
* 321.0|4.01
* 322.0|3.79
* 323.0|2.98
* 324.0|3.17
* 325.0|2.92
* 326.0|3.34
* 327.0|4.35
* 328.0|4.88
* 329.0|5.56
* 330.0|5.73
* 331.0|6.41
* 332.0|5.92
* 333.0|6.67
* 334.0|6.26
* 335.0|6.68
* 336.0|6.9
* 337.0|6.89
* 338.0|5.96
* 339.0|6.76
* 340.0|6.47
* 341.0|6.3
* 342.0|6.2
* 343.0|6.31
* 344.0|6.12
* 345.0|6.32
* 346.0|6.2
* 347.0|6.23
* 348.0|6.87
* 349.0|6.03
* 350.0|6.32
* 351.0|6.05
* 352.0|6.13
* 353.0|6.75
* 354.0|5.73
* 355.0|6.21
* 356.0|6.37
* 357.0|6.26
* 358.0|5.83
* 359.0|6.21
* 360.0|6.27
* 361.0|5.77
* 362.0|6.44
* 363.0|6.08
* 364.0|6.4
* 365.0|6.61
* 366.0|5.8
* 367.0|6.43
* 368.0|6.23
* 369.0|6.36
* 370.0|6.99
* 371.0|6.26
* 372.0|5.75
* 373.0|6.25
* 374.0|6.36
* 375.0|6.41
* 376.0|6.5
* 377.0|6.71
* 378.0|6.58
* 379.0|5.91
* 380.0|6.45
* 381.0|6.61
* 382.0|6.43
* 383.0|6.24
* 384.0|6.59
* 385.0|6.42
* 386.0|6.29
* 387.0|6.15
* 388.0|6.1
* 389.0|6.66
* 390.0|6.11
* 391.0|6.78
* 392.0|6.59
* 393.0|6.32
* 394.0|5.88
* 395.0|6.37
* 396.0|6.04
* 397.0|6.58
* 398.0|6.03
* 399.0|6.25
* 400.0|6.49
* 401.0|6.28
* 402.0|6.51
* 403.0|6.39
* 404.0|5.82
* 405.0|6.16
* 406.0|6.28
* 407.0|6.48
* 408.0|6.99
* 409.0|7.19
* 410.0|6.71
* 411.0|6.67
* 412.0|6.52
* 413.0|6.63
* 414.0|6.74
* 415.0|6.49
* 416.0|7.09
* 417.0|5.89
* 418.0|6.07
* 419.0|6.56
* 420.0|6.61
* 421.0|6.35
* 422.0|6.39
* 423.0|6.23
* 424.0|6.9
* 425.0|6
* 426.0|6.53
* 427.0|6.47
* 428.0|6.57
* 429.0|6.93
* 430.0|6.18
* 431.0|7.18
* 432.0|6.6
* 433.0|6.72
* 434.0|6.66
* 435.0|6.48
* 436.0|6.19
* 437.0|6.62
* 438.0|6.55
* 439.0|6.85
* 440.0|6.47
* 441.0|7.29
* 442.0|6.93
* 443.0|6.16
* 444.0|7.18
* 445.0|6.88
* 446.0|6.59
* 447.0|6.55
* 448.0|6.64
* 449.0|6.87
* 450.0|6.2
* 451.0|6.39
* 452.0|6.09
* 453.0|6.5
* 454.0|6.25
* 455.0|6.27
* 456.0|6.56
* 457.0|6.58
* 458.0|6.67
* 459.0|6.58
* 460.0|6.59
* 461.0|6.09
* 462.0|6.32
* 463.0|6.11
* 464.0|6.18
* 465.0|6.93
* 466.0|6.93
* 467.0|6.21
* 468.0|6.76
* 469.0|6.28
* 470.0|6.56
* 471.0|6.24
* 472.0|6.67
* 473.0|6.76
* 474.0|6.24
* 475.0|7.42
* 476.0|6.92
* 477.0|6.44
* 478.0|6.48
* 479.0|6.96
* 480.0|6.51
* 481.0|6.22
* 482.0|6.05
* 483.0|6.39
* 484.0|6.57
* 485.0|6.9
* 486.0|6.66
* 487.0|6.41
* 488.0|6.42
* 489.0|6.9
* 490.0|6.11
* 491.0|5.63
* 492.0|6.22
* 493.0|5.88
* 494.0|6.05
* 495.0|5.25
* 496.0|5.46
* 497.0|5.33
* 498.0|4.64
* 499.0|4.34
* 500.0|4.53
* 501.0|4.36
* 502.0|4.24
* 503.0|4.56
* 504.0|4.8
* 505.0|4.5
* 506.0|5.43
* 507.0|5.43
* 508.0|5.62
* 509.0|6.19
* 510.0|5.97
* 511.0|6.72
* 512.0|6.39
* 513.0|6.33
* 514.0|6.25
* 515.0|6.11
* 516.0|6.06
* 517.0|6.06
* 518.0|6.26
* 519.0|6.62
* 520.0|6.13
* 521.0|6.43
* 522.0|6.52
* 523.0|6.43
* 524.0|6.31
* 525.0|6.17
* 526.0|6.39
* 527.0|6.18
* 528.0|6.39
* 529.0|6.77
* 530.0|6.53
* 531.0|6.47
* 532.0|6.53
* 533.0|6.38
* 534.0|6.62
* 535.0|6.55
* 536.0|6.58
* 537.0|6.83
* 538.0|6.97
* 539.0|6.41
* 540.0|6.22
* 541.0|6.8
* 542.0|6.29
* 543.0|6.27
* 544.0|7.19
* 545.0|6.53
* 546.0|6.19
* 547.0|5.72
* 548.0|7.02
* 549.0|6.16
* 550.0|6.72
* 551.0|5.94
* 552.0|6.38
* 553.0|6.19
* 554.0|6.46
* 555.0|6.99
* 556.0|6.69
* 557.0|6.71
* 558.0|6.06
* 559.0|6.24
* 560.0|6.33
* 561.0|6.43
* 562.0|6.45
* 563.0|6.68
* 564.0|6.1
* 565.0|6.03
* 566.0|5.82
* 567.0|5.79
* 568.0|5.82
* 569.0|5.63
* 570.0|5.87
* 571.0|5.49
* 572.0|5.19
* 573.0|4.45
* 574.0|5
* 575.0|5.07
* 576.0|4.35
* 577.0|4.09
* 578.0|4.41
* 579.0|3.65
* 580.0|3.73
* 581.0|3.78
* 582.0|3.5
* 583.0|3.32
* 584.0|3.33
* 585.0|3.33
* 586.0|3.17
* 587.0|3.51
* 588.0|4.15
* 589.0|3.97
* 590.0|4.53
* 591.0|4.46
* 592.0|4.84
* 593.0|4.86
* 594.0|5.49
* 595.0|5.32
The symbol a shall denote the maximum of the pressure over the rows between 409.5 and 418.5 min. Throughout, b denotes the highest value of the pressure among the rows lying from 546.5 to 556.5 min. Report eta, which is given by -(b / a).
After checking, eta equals -0.99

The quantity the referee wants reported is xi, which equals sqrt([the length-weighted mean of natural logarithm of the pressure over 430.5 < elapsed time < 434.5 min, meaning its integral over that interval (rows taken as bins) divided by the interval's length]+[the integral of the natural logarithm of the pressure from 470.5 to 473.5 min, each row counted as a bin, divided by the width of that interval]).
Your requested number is 1.95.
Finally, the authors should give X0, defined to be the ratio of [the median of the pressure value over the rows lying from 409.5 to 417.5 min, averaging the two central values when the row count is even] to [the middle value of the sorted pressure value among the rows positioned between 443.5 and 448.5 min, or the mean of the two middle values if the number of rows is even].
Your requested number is 1.00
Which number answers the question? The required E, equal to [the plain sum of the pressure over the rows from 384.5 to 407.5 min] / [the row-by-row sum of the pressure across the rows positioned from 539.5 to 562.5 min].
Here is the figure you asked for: 0.98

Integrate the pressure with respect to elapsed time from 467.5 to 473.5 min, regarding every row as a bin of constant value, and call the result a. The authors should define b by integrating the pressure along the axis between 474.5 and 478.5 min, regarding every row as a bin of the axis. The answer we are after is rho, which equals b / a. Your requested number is 0.7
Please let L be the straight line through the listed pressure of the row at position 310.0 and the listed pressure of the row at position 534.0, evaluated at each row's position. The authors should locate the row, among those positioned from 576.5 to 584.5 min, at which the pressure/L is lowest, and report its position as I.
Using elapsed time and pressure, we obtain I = 583.0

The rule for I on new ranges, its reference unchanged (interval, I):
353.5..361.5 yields 354.0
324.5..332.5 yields 325.0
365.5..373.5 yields 372.0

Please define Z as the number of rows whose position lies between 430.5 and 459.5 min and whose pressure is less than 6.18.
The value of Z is 2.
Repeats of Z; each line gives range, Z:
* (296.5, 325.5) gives 14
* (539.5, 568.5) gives 9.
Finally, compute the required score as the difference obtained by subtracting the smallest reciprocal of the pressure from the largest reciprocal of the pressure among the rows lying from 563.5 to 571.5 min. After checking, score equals 0.018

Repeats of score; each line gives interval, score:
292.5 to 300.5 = 0.017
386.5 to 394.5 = 0.023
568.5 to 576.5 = 0.060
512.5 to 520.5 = 0.014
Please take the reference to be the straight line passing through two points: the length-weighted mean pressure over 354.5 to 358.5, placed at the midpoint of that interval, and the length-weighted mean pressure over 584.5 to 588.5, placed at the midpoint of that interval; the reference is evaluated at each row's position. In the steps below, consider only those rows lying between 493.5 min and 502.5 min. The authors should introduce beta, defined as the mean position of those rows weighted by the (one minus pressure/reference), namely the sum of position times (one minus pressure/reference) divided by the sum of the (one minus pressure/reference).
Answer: 494.3 min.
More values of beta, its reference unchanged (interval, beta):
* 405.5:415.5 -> 410.6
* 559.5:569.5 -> 564.2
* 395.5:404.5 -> 400.1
